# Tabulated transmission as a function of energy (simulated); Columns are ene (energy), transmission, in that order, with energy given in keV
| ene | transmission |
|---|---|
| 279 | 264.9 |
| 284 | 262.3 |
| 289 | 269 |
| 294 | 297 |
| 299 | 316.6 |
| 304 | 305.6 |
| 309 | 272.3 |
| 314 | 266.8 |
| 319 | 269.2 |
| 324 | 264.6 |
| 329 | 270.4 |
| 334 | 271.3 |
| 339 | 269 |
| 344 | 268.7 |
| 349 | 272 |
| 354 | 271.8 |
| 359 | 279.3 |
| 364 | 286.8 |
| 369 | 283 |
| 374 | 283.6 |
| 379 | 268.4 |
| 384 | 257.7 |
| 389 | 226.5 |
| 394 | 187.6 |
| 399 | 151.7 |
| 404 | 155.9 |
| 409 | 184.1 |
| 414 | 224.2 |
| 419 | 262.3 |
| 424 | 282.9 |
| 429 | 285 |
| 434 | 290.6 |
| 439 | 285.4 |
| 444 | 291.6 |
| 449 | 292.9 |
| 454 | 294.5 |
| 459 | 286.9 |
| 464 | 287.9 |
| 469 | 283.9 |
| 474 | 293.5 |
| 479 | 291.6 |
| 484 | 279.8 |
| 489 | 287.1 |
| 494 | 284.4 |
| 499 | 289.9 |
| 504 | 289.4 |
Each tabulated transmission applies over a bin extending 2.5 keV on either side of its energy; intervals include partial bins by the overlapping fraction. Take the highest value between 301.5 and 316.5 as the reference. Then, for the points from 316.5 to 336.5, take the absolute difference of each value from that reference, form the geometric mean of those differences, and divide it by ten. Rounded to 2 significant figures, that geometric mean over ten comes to 3.7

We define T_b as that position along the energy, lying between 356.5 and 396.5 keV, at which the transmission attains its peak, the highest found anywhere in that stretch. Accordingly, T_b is 364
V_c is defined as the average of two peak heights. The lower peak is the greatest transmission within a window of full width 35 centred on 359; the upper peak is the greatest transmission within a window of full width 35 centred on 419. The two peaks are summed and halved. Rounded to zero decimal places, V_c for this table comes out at 289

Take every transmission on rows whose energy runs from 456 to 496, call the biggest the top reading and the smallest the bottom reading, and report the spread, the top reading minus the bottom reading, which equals 14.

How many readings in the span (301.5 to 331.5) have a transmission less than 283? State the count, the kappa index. 5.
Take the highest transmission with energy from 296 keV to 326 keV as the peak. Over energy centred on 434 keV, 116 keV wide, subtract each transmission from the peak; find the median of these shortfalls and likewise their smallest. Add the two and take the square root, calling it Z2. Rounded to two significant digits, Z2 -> 7.4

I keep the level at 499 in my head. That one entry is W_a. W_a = 289.9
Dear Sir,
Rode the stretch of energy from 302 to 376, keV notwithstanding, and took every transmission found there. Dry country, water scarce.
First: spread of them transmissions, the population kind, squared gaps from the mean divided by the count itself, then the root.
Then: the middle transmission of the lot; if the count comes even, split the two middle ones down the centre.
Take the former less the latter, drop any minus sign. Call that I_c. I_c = 262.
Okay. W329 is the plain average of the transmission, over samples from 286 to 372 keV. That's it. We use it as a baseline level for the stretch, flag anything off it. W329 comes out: 278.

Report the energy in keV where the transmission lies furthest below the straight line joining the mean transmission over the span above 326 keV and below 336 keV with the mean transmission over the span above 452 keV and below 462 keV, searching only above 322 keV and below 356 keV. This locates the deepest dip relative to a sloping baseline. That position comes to 324 keV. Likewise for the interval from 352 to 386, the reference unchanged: 384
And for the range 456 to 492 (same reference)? 484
